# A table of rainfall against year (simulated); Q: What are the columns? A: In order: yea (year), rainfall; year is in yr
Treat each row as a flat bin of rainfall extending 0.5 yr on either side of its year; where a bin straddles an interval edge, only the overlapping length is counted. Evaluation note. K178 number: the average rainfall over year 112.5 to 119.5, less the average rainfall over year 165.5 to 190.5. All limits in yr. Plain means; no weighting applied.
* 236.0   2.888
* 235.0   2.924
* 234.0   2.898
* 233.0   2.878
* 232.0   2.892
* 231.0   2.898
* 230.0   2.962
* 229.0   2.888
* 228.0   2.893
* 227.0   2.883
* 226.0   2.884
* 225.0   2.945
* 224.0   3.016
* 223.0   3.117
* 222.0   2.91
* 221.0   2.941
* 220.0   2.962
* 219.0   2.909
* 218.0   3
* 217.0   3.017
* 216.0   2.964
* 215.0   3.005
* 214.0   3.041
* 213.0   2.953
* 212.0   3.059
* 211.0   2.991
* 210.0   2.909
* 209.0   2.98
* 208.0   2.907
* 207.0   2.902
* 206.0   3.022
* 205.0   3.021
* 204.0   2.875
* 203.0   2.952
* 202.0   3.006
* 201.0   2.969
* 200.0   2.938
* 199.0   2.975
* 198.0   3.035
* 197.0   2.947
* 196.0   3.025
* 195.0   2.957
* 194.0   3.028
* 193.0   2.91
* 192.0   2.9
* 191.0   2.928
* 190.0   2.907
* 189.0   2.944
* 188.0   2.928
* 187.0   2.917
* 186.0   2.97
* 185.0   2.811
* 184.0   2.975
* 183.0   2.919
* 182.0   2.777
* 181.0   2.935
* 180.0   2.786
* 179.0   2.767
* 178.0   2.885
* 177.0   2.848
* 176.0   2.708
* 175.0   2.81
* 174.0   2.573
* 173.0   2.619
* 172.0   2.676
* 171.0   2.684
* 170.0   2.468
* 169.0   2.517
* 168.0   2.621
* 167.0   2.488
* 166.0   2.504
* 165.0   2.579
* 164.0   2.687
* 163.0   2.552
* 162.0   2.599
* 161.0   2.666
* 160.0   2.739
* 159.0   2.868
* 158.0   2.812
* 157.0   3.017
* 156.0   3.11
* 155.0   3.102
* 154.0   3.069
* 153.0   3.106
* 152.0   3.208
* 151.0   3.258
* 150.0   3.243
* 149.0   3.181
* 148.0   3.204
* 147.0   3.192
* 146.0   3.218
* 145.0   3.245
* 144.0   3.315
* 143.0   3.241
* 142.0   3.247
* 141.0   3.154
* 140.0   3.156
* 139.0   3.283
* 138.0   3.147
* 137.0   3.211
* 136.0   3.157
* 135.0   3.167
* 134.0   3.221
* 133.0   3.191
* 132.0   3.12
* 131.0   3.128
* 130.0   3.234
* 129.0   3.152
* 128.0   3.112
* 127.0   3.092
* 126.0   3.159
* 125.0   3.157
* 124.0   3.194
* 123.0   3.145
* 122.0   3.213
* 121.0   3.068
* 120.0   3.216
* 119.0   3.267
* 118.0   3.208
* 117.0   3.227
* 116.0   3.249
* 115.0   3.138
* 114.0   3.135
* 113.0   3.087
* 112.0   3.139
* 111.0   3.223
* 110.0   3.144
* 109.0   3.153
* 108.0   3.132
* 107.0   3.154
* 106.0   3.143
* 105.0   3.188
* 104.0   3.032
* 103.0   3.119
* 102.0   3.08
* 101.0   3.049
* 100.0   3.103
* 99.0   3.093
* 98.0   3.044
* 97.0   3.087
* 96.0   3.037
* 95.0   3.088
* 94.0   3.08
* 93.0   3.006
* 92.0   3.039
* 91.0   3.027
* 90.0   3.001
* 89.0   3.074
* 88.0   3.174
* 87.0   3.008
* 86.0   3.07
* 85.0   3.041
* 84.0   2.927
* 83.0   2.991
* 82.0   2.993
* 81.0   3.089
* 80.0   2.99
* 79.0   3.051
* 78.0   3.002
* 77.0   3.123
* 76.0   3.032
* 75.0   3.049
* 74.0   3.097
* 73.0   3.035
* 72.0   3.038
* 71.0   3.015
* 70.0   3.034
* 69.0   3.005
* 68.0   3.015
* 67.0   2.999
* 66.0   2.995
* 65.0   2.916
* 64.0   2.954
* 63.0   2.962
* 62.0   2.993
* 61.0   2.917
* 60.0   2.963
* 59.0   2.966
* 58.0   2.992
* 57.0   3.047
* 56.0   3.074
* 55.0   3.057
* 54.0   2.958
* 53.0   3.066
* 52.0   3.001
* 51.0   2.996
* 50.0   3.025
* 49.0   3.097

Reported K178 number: 0.426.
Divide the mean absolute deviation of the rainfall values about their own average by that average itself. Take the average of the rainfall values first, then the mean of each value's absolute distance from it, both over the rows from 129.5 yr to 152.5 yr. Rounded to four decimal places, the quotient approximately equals 0.0125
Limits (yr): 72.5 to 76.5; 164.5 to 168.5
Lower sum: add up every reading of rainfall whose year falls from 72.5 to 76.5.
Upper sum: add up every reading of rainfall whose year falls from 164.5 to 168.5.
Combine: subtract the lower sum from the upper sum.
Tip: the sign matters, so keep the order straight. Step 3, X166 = -2.0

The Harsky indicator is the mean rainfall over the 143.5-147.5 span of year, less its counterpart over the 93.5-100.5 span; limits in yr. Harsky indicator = 0.17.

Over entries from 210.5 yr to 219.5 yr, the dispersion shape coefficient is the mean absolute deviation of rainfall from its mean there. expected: 0.0346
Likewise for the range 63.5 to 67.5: 0.0310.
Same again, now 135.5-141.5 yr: 0.0416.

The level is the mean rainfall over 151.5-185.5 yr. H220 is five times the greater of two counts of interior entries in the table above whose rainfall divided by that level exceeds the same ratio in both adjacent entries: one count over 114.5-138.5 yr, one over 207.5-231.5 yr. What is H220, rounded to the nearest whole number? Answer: 40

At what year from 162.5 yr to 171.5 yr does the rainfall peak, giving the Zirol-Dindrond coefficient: 164.0 yr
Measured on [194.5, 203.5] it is 198.0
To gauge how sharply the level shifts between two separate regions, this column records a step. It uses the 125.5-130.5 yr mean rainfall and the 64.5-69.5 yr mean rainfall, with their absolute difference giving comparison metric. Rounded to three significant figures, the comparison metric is 0.164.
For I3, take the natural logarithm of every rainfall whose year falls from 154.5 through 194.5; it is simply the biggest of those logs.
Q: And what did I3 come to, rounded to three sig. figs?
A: 1.13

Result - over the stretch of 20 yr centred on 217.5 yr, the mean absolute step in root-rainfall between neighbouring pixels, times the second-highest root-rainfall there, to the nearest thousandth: 0.034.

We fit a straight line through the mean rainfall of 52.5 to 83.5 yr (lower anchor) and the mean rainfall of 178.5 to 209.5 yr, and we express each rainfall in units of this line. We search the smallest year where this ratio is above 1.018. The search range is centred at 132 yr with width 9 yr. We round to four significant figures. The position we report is 128.0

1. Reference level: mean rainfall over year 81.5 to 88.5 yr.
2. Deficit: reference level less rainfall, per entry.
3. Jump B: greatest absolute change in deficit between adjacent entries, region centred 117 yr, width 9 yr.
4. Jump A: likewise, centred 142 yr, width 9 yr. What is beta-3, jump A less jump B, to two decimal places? -0.01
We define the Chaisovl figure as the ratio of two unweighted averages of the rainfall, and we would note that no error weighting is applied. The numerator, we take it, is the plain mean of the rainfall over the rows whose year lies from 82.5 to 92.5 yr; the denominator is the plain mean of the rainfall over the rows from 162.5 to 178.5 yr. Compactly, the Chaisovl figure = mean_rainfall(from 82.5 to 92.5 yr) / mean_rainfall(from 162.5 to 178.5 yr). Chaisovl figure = 1.15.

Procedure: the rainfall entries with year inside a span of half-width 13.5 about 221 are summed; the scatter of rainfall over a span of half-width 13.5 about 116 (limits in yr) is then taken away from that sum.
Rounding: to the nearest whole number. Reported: 80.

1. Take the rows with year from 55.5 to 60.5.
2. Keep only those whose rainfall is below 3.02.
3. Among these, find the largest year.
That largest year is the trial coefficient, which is 60.0 yr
